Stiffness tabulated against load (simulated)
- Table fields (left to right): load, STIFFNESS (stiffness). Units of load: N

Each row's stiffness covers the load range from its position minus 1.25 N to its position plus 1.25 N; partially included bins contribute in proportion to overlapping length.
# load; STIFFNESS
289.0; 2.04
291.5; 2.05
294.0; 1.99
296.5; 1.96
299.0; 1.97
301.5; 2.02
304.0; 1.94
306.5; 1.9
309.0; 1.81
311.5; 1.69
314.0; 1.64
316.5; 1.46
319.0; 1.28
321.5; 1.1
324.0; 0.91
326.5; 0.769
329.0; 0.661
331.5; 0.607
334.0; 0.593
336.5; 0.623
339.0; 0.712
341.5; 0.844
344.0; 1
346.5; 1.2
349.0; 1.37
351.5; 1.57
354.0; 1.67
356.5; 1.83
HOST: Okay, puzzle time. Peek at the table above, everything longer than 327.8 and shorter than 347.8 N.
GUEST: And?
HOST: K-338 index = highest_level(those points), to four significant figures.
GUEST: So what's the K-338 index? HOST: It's 1.200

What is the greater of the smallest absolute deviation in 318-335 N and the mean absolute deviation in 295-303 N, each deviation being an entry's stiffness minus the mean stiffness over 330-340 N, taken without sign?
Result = 1.35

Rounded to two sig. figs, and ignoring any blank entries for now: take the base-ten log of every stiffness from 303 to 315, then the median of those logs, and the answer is 0.26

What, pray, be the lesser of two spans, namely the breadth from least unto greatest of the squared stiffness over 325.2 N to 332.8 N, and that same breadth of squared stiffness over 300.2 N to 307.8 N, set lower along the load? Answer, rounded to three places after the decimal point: 0.223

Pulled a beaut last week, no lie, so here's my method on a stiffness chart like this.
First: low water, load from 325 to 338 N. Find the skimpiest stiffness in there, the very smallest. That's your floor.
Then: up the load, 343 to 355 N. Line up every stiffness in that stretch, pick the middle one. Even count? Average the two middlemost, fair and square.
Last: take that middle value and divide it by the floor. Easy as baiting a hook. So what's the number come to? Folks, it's 2.3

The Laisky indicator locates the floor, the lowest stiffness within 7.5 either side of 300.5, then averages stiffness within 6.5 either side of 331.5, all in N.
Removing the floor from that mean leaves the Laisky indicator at -1.2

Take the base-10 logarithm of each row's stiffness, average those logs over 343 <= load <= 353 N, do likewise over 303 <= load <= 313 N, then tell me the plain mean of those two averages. 0.18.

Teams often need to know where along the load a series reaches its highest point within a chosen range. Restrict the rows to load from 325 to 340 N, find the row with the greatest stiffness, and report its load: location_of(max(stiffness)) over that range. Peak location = 326.5 N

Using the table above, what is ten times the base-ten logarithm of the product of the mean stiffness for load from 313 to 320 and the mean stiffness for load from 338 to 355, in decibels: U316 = 2.4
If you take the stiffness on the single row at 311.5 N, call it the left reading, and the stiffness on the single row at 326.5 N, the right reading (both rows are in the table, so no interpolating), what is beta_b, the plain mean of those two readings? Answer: 1.2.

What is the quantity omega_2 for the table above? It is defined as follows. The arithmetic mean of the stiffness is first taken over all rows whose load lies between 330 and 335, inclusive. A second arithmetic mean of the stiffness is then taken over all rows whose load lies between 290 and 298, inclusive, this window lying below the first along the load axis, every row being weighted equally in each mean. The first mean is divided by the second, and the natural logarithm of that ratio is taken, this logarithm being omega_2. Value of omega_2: -1.20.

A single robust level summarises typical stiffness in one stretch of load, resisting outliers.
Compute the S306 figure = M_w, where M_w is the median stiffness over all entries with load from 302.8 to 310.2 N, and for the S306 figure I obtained 1.9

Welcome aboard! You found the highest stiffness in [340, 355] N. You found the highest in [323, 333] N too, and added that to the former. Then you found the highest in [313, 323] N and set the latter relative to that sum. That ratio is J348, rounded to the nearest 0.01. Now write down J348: 0.64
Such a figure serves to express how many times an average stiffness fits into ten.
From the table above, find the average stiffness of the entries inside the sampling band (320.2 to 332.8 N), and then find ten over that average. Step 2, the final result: 12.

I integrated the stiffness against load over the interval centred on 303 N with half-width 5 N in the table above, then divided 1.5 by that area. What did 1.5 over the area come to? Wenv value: 0.077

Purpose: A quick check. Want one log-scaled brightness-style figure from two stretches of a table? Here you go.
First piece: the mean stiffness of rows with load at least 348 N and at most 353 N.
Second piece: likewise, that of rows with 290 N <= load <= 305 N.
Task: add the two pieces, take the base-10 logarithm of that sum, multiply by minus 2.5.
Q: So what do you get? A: -1.35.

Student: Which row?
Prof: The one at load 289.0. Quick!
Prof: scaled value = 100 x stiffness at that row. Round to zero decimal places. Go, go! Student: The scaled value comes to 204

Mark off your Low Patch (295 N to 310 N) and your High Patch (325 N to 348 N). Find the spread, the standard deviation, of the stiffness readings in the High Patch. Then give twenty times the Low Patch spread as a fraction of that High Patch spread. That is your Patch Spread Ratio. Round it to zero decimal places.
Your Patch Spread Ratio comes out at 7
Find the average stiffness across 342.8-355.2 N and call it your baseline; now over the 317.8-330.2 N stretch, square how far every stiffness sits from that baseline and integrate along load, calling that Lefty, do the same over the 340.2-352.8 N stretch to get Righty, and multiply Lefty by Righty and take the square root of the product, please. 1.8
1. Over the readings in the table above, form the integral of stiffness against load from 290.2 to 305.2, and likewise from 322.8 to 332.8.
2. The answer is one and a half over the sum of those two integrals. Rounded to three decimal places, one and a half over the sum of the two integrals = 0.040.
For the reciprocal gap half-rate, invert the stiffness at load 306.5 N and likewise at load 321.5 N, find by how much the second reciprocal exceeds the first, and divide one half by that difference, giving 1.3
